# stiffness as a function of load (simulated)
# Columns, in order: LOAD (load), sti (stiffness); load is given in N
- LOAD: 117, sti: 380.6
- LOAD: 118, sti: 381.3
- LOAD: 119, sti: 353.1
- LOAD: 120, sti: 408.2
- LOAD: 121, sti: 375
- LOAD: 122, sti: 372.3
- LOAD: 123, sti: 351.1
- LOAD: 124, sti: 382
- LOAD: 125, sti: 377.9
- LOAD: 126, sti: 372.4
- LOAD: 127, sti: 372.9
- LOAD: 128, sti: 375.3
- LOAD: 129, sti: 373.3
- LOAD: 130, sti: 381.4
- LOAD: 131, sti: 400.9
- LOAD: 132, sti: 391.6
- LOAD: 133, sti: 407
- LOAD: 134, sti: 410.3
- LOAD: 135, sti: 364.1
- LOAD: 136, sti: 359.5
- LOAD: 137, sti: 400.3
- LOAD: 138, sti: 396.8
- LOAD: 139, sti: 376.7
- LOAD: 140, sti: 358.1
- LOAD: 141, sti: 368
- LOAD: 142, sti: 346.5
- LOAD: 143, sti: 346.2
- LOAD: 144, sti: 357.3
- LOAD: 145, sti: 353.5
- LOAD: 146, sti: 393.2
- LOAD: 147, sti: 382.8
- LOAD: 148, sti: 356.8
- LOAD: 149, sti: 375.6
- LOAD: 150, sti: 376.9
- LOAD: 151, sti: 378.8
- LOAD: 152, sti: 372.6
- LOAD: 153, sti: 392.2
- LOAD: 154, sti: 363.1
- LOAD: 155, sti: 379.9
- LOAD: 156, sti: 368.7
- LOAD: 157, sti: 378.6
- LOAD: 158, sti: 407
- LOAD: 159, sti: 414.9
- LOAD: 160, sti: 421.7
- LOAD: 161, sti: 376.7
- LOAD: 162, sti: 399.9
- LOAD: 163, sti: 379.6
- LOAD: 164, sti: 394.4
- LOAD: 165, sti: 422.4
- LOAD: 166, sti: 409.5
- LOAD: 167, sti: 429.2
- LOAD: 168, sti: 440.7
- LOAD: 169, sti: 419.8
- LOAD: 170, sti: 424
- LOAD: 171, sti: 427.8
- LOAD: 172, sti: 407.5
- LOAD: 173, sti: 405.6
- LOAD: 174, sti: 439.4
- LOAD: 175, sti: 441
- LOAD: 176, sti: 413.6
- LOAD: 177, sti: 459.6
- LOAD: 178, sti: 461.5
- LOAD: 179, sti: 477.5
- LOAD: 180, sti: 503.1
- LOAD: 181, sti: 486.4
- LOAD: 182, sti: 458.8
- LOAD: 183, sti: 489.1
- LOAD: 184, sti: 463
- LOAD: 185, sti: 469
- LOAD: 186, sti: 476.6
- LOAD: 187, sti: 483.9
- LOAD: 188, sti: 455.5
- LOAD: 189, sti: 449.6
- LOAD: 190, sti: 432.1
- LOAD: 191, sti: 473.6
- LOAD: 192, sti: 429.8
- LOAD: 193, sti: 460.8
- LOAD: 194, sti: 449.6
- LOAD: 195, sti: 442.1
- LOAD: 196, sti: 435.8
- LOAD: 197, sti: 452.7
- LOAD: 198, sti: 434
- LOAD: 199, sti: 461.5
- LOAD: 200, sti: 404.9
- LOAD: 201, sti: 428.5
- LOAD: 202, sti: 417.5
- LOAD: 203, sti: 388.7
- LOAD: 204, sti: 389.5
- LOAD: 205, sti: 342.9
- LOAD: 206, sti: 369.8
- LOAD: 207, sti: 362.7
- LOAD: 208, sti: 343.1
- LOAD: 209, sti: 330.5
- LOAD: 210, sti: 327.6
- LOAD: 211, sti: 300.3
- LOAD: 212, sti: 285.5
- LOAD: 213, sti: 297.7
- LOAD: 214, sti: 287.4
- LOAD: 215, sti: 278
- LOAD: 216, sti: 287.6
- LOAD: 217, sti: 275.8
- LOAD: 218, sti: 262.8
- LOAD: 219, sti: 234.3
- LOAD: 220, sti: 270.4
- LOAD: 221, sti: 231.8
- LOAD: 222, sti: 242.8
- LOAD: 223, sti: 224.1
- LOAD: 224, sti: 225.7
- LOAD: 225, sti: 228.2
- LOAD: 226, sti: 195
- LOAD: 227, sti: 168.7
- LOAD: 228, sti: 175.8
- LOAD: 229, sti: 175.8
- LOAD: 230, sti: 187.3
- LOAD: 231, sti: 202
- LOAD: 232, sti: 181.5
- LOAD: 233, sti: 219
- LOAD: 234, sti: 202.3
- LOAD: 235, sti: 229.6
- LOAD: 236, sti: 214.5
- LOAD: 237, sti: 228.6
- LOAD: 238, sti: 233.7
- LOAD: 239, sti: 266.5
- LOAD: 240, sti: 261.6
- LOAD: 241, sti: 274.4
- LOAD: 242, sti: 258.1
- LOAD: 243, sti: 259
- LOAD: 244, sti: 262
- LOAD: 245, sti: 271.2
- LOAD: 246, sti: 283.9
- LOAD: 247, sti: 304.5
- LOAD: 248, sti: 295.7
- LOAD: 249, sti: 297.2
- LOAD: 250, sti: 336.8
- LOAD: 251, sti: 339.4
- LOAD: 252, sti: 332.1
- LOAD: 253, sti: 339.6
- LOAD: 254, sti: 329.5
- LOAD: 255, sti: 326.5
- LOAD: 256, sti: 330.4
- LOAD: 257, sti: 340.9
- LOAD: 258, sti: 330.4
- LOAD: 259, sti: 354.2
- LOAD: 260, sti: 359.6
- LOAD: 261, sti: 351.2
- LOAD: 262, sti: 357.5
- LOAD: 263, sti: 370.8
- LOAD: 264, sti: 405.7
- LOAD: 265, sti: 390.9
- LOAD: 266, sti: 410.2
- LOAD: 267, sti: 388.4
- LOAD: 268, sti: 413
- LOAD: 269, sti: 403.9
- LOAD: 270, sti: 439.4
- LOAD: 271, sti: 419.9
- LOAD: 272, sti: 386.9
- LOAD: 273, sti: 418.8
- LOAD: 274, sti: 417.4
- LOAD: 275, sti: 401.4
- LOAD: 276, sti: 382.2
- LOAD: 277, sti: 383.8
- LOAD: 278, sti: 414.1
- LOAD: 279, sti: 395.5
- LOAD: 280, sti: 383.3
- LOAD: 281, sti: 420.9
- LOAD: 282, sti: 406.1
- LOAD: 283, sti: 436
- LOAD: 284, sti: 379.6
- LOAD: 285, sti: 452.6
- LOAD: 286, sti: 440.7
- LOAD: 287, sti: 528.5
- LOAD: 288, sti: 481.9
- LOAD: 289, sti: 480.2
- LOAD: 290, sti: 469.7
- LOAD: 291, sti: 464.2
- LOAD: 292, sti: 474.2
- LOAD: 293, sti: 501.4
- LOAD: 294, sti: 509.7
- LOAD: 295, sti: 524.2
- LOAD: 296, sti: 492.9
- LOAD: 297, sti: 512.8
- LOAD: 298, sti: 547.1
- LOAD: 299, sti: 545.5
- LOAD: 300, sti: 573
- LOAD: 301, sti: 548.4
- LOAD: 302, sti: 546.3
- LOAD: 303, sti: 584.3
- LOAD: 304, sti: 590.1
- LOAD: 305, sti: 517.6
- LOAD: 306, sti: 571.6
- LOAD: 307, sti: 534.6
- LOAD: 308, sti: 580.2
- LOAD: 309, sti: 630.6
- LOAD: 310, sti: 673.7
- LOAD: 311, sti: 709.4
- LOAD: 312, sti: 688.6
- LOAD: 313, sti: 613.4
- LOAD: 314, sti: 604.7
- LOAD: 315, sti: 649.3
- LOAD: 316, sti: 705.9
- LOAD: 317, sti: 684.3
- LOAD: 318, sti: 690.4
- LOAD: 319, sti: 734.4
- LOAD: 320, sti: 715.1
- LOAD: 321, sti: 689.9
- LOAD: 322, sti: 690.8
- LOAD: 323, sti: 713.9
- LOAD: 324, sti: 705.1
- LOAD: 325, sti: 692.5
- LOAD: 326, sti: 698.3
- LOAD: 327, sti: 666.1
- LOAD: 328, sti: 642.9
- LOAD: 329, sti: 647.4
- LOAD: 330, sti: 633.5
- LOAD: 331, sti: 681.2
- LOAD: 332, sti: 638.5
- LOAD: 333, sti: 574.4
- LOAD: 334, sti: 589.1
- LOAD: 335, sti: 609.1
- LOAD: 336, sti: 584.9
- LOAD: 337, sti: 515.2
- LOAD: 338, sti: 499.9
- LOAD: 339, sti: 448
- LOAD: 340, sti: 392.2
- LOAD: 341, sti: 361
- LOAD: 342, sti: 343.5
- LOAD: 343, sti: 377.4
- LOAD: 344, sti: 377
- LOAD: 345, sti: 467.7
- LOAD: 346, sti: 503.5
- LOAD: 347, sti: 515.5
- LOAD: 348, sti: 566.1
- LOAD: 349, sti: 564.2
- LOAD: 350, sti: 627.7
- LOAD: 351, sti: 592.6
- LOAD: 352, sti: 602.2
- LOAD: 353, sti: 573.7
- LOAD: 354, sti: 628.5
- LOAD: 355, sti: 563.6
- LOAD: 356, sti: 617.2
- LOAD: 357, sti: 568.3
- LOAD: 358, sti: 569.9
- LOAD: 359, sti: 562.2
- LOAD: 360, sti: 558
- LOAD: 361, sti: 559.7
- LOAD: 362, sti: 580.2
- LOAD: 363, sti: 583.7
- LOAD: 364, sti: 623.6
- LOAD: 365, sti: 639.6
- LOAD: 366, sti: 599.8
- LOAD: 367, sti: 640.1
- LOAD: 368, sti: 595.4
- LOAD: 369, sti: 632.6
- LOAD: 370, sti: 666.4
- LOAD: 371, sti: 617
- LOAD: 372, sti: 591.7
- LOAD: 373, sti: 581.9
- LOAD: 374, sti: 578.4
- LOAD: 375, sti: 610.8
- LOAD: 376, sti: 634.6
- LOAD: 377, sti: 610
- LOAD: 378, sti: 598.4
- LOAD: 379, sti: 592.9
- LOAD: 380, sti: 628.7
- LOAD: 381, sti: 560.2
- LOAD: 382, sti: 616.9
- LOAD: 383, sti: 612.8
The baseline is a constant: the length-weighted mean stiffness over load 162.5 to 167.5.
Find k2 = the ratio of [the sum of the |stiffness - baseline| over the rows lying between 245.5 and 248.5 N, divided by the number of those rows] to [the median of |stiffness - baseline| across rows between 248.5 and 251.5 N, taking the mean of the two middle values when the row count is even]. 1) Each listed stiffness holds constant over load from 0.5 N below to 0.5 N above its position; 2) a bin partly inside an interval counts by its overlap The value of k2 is 1.60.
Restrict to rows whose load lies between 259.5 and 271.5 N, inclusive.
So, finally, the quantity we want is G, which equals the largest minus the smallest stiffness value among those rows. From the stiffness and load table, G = 88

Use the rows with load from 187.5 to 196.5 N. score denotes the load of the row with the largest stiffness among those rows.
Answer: 191 N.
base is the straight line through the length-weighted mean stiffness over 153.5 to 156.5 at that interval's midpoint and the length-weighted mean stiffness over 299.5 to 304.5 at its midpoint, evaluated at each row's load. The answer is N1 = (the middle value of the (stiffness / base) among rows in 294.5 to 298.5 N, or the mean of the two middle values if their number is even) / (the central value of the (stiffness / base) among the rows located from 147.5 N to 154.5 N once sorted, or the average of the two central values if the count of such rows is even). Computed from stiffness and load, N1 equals 0.9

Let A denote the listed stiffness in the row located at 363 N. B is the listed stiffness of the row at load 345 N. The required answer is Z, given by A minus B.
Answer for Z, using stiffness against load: 116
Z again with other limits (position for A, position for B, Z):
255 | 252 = -6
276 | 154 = 19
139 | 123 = 26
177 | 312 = -229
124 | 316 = -324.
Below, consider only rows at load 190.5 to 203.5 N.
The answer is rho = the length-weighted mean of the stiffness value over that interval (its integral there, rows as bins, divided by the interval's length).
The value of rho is 437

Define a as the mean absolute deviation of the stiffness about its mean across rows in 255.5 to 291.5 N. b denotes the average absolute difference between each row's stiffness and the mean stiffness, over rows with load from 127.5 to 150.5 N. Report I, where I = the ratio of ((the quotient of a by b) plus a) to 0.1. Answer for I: 363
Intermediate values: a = 34.1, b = 16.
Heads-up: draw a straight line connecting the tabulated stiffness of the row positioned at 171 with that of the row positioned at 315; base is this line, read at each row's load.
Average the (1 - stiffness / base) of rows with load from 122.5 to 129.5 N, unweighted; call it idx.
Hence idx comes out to -0.04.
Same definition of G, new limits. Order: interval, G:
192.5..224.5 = 237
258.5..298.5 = 196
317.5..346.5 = 391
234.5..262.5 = 145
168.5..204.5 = 114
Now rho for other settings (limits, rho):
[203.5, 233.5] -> 263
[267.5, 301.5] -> 454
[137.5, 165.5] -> 380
